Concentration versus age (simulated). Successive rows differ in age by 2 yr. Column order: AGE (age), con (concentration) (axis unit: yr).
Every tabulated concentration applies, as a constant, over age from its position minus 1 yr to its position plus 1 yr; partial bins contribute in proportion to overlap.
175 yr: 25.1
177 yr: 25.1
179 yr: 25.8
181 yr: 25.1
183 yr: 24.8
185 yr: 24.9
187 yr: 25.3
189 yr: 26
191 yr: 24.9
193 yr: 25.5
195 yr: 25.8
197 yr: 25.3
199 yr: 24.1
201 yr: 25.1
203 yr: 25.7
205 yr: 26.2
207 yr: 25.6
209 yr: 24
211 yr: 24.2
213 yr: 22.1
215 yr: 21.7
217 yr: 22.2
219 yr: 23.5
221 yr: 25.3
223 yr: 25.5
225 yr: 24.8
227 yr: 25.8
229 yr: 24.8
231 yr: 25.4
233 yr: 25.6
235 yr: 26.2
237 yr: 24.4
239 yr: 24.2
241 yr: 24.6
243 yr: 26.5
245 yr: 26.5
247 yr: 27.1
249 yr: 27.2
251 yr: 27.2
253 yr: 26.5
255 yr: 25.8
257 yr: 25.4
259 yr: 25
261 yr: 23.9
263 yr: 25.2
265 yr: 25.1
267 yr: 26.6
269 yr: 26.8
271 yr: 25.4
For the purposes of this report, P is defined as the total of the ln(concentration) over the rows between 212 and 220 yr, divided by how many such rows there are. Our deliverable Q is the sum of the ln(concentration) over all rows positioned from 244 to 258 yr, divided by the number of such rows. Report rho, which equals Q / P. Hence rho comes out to 1.05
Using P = 3.11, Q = 3.28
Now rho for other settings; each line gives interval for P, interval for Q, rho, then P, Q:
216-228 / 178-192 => 1.01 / 3.20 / 3.23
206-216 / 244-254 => 1.04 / 3.16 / 3.29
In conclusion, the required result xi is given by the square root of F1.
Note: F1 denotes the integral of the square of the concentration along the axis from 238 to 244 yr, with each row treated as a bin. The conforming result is 61.5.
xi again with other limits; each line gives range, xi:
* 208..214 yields 57.4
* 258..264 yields 60.5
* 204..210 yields 61.9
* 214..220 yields 55.1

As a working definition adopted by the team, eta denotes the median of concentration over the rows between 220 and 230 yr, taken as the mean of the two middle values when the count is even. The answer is 25.3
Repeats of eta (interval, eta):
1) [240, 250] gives 26.5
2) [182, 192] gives 24.9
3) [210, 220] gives 22.2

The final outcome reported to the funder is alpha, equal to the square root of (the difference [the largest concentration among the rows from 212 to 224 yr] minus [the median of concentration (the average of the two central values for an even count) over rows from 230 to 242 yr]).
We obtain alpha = 0.71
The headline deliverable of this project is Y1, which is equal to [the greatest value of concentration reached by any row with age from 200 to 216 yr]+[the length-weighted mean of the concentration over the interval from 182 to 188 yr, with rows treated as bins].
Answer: 51.2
